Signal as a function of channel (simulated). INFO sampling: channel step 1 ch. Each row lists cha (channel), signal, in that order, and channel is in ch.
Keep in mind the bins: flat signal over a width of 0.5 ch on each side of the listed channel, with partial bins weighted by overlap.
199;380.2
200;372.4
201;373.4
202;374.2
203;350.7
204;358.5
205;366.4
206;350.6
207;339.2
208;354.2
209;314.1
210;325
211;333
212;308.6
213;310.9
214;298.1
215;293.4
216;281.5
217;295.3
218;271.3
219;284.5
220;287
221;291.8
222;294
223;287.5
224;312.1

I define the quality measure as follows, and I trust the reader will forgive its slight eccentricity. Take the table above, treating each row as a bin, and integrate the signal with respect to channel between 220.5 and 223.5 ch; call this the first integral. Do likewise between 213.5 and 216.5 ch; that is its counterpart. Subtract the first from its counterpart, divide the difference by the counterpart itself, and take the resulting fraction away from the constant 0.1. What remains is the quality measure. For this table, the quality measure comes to 0.10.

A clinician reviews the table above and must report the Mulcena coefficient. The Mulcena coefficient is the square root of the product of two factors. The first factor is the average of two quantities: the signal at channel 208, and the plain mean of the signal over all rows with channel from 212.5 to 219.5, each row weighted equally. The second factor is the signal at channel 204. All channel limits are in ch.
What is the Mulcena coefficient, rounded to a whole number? 340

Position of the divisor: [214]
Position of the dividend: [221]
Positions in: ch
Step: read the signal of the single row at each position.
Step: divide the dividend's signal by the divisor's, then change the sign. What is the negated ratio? -0.98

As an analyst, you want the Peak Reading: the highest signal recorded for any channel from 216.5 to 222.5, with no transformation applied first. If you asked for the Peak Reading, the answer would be 295.3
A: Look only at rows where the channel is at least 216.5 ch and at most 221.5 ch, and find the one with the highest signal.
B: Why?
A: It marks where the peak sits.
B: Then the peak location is 217 ch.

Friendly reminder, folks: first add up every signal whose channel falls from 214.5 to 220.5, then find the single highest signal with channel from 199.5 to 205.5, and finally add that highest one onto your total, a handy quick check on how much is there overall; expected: 2087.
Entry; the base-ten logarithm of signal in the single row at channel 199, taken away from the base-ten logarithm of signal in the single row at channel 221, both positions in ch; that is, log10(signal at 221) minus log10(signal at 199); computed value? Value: -0.11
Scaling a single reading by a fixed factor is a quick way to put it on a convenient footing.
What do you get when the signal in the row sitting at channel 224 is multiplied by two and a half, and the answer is 780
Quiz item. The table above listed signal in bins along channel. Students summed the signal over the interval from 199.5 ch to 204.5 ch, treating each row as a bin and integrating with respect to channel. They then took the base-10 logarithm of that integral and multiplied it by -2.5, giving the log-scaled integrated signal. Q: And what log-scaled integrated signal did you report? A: -8.2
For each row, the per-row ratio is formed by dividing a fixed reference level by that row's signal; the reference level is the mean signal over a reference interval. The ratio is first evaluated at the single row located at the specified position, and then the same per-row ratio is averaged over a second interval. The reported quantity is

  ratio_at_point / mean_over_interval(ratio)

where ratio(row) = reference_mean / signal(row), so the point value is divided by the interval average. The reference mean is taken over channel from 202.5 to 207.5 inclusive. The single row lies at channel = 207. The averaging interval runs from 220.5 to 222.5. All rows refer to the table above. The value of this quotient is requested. 0.86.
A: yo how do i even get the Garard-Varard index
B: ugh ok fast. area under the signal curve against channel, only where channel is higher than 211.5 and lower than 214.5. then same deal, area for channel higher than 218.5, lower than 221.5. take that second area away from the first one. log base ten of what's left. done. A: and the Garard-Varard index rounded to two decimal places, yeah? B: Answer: 1.73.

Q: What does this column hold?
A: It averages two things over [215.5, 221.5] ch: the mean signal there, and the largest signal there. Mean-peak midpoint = 290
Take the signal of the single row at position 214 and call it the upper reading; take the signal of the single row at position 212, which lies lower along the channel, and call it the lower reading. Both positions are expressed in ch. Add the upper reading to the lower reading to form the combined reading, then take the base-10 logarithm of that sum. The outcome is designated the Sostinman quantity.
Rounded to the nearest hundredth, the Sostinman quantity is 2.78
